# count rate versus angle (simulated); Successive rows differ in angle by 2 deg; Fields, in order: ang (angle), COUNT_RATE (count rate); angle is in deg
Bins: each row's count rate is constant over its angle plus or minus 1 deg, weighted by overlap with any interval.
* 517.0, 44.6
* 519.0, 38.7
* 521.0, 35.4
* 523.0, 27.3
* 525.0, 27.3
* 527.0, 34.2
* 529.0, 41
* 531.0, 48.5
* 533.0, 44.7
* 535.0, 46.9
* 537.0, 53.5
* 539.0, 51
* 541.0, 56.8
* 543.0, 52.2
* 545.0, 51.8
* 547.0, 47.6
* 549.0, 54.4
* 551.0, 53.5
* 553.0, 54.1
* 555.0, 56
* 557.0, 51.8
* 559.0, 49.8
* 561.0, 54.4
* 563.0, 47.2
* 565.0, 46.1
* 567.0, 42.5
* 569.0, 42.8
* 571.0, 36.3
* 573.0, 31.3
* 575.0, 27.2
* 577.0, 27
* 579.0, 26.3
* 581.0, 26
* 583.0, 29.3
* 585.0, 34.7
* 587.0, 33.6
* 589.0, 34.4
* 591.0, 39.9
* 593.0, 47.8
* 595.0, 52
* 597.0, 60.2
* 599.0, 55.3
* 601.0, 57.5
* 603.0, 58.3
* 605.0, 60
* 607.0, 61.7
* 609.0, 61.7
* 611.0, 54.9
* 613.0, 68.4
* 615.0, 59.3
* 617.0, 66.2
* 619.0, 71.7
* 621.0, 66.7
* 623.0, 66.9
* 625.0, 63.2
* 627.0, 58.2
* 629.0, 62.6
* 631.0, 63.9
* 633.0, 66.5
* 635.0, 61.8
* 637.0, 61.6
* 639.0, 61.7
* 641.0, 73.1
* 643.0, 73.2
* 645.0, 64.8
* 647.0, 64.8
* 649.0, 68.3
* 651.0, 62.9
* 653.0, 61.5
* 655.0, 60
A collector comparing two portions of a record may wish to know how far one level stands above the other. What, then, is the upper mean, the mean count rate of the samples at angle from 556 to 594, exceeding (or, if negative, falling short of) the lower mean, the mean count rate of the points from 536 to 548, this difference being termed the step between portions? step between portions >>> -14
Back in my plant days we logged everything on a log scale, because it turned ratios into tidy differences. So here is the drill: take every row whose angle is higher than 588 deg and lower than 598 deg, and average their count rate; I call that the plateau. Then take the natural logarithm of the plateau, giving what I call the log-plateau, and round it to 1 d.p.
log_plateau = 3.8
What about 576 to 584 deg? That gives 3.3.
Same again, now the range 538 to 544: 4.0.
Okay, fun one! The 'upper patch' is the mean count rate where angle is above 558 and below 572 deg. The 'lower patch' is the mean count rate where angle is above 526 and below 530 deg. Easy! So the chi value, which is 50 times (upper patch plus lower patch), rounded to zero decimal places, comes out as 4159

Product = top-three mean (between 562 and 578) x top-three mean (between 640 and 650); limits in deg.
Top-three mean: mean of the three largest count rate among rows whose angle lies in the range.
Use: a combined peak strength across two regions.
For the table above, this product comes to 3245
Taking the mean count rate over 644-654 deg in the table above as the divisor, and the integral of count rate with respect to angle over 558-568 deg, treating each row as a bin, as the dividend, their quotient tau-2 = 7.4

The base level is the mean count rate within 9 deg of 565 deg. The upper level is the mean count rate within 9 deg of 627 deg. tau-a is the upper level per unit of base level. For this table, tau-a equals 1.45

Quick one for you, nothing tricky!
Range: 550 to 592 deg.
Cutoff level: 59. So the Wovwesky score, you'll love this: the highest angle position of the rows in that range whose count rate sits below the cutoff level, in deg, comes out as 591.0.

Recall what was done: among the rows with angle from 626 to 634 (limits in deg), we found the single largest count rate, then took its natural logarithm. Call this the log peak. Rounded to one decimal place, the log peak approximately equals 4.2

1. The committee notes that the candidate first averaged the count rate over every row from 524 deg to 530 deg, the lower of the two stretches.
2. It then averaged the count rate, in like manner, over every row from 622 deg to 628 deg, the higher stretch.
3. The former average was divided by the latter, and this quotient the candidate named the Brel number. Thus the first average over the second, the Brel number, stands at 0.5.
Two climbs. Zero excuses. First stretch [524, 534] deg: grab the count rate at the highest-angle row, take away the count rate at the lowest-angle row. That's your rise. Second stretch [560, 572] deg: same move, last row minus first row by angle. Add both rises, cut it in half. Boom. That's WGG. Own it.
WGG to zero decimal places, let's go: 0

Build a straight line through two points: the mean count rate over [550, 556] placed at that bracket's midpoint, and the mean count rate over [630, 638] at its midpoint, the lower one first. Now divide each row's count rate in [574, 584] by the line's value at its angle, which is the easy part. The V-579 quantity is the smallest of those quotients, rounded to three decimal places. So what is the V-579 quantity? 0.451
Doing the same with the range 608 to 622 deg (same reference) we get 0.901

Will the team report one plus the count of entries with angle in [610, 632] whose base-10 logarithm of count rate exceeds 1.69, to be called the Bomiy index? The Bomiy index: 12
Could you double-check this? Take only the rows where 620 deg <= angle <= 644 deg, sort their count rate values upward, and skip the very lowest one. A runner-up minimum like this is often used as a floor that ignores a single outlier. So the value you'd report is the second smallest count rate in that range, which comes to 61.6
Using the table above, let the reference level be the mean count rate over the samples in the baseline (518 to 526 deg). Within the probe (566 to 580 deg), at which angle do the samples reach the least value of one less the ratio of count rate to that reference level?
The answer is 569.0 deg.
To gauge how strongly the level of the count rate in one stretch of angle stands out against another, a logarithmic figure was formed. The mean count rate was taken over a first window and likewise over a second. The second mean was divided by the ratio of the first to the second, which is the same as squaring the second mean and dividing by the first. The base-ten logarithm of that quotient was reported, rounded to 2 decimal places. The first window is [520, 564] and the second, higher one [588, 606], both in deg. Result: 1.75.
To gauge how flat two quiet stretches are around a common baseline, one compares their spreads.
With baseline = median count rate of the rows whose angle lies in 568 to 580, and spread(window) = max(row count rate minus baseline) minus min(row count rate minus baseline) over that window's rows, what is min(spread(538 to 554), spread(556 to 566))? 8.3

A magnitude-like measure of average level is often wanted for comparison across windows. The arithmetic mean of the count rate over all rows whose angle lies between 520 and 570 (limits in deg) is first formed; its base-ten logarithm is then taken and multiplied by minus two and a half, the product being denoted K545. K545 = -4.18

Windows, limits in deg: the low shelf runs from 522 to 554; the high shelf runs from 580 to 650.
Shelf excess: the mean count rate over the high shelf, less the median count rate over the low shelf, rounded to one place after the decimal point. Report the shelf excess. 7.7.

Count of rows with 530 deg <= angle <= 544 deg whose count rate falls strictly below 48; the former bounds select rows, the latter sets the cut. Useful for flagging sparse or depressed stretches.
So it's 2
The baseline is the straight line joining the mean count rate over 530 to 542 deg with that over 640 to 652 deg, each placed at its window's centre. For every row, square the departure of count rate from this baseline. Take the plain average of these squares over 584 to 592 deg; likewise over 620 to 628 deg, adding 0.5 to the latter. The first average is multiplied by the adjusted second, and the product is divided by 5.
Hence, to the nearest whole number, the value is 1667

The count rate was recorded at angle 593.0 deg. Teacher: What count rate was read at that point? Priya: 47.8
